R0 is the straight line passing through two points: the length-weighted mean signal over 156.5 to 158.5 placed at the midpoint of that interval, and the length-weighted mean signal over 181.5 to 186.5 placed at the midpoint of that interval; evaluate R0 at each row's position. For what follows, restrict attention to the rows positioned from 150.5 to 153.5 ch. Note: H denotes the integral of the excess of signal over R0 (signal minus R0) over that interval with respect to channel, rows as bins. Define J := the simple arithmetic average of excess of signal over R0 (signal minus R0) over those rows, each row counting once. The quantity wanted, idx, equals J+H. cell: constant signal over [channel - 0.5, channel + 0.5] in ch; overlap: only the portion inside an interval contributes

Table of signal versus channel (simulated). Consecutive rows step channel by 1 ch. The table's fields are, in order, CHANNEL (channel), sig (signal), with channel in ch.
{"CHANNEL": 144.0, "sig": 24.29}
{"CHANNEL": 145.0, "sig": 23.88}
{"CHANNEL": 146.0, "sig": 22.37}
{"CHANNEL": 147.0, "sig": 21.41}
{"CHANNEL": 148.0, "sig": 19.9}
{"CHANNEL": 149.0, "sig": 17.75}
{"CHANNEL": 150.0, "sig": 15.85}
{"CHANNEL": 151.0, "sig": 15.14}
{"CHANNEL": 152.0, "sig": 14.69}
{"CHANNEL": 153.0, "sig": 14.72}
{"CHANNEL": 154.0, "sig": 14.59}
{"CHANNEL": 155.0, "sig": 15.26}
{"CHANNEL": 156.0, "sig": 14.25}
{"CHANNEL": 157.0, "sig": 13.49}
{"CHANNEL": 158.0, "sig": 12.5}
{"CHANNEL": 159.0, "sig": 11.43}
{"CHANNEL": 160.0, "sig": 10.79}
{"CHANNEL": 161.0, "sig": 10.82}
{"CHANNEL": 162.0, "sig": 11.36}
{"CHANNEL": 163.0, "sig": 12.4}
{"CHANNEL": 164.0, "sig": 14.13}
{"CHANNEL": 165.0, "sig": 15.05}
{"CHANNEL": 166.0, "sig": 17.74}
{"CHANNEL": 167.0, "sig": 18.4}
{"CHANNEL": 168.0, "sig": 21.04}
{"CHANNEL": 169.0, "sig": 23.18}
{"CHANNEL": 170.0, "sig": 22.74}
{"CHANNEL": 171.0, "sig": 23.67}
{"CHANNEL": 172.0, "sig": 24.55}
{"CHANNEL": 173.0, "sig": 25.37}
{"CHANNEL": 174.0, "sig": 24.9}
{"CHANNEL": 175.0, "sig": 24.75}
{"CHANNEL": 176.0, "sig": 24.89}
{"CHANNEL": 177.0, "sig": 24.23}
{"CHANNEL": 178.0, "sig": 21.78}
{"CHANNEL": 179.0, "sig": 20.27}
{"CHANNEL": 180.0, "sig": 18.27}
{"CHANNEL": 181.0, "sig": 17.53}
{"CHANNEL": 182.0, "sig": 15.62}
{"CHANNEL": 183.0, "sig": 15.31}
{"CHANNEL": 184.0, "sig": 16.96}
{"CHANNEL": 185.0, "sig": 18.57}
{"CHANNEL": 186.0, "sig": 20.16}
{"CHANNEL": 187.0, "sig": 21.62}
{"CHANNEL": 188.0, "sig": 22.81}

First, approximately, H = 8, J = 3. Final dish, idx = 11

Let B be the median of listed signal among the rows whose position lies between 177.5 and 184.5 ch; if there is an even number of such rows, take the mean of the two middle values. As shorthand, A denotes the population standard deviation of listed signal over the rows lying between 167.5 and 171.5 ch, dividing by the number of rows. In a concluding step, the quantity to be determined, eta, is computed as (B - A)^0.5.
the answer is 4.07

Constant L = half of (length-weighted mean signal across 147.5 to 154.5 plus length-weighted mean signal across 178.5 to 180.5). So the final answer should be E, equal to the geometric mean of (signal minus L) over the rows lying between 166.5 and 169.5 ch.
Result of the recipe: 2.4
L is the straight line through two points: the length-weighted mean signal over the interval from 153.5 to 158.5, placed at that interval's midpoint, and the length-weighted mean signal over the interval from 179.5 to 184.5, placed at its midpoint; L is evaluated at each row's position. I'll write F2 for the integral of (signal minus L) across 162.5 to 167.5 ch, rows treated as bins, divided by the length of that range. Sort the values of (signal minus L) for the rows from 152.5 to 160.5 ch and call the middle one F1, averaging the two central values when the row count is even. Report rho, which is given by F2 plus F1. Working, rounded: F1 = -0.2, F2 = 0.6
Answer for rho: 0.4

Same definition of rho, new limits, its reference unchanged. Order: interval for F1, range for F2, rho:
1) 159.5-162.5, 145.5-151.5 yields 1.9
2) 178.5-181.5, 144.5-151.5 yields 8.0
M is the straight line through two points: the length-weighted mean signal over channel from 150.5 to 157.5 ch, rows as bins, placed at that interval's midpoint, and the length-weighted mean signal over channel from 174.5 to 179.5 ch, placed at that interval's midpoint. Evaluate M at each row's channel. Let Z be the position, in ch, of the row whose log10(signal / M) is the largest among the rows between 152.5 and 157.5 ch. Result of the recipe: 153.0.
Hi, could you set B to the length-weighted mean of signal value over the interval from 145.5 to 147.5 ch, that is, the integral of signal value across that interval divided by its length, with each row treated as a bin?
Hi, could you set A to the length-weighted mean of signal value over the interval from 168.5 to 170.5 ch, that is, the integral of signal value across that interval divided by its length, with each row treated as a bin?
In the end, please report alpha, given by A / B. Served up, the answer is 1.05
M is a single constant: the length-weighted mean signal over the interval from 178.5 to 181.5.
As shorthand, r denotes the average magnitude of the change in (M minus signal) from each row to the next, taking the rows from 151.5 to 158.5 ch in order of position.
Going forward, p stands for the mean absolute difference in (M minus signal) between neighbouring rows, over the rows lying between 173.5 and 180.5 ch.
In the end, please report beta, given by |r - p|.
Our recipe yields 0.55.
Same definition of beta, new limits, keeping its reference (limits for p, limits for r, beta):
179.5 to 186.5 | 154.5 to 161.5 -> 0.55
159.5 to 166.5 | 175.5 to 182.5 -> 0.39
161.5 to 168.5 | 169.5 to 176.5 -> 1.05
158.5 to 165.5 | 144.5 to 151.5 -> 0.64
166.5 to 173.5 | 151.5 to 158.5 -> 0.71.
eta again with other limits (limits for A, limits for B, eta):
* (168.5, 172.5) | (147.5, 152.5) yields 3.90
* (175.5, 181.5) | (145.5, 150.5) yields 4.14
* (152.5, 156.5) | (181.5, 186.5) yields 4.07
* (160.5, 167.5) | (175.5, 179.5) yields 4.50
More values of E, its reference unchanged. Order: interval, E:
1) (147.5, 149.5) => 0.4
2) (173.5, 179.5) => 5.4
